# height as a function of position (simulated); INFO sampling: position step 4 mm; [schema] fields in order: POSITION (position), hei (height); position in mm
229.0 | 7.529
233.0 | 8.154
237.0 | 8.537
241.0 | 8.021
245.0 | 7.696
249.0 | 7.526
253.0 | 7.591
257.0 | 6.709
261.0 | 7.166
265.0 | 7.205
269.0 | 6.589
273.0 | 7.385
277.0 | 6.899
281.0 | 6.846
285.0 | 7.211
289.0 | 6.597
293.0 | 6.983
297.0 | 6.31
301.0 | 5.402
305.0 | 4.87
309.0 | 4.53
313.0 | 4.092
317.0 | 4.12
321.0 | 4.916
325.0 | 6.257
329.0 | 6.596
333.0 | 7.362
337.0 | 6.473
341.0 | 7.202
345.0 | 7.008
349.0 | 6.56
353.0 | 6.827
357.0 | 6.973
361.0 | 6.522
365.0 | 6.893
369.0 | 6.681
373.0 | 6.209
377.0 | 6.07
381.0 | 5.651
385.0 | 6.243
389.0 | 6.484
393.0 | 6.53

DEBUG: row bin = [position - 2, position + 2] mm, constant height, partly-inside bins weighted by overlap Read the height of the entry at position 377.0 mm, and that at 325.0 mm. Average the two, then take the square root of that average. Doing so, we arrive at 2.48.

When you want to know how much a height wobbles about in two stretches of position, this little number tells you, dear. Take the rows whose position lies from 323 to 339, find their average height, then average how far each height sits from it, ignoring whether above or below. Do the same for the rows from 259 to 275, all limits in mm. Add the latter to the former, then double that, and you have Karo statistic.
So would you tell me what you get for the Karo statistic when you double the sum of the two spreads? 1.2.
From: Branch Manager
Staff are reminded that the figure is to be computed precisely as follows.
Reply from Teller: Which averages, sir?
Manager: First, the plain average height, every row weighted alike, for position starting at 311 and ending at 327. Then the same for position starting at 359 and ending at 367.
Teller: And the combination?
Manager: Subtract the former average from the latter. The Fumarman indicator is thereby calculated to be 1.9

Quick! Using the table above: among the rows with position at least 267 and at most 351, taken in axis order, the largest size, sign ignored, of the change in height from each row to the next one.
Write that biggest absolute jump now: 1.34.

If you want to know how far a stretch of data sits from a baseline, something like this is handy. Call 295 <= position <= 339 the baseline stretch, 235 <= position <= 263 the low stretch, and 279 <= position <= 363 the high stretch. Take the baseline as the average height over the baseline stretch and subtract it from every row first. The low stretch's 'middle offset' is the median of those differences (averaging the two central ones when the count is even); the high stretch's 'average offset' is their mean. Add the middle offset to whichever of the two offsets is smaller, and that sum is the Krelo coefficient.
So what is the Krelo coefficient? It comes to 2.69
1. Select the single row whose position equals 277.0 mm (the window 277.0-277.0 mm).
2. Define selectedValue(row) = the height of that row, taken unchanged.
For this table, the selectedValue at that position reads 6.899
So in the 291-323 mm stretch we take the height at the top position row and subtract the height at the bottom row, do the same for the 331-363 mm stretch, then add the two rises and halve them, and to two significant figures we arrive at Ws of -1.5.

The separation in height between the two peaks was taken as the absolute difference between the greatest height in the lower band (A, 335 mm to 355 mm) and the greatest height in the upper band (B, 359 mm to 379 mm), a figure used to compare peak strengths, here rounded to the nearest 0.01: 0.31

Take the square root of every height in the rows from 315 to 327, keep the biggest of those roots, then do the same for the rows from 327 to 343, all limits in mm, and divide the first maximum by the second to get 0.92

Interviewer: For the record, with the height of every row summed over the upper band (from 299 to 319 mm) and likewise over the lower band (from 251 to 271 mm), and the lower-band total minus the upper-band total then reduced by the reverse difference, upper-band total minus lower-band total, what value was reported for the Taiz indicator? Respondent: 24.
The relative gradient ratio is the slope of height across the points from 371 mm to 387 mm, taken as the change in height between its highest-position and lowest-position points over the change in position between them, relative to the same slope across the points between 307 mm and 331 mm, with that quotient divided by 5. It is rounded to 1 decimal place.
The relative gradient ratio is 0.0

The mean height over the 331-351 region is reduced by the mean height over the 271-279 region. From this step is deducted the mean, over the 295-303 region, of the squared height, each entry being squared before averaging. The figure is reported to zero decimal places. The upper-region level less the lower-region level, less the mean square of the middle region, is -35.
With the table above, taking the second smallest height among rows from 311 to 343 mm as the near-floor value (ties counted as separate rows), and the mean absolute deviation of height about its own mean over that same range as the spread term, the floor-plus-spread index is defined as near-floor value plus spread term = 5.2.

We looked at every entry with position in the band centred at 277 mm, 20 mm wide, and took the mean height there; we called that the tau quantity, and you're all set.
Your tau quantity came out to 7.0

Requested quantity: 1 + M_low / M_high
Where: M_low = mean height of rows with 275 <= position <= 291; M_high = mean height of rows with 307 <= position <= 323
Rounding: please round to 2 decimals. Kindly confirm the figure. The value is 2.56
